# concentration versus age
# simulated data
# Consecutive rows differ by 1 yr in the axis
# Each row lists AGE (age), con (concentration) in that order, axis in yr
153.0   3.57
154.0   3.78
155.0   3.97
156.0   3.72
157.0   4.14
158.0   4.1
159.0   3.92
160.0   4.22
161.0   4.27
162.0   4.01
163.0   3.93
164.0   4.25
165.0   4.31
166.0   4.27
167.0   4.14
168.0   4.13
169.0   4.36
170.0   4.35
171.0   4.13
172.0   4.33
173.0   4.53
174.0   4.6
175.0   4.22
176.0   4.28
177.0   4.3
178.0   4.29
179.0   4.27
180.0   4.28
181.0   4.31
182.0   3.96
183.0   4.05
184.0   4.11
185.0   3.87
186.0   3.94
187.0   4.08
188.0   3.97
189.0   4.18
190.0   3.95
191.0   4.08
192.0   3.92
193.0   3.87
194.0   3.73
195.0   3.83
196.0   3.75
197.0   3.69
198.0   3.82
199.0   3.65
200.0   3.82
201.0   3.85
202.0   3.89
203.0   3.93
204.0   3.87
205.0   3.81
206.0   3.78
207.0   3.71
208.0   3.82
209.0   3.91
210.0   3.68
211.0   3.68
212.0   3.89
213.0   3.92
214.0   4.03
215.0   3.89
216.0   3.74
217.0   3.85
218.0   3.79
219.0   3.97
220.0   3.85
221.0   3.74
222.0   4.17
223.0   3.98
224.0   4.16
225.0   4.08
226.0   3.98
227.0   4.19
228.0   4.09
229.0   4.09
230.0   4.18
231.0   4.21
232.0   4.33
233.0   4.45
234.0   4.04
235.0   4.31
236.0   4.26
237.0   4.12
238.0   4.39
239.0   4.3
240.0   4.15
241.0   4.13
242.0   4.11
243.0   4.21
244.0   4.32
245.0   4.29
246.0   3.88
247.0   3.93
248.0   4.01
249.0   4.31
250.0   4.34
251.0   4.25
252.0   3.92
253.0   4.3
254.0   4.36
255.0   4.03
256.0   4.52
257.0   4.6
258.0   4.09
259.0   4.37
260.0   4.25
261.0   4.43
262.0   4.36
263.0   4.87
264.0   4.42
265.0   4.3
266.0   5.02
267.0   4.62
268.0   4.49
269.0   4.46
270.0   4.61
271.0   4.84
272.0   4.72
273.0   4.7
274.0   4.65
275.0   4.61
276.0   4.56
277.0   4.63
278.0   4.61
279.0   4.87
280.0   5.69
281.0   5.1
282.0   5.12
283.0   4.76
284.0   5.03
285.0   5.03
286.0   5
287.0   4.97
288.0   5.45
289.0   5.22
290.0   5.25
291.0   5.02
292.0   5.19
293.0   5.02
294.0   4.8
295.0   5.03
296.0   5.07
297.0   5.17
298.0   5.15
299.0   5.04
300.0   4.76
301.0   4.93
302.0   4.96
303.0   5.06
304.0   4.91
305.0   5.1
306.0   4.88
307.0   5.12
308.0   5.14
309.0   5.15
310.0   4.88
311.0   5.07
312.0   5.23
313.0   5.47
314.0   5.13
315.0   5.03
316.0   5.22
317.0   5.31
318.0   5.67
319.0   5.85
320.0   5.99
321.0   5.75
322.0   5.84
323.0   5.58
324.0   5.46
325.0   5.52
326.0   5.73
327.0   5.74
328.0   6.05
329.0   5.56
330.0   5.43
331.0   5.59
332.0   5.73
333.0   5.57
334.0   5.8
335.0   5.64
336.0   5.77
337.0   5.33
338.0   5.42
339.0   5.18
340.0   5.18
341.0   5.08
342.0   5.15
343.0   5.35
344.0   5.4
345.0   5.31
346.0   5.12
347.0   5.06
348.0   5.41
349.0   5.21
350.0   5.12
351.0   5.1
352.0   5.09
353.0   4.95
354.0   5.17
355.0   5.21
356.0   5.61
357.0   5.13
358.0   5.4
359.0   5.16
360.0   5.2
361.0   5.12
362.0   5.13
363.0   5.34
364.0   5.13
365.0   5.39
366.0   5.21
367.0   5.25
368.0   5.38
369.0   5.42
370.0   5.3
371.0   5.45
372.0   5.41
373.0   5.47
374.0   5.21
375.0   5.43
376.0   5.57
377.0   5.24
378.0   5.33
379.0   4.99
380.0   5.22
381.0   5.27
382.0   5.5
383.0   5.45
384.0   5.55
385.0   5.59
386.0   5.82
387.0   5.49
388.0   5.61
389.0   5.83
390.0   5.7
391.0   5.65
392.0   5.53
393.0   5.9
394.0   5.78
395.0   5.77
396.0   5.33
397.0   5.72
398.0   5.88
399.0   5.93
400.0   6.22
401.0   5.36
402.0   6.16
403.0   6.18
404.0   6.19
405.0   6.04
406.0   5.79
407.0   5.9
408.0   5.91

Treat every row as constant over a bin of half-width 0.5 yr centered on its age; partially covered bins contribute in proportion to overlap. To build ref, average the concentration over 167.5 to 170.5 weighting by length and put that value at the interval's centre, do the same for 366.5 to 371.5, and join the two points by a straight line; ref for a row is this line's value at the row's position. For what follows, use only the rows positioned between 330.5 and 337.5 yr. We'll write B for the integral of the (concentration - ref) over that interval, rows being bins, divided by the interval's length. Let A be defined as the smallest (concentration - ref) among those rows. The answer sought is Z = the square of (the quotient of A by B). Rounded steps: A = 0.14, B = 0.5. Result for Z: 0.1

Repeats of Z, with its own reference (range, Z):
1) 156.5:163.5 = 4.7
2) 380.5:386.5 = 2.8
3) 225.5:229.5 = 1.4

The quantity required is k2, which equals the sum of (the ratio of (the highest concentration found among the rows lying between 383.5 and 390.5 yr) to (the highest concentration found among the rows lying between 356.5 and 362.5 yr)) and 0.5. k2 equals 1.58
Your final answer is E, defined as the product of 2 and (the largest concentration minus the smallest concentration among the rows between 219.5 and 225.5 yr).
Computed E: 0.86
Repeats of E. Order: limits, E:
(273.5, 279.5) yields 0.62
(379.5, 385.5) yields 0.74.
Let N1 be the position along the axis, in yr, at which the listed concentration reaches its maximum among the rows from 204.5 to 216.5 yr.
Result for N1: 214.0 yr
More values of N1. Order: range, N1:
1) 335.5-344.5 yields 336.0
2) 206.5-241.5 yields 233.0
